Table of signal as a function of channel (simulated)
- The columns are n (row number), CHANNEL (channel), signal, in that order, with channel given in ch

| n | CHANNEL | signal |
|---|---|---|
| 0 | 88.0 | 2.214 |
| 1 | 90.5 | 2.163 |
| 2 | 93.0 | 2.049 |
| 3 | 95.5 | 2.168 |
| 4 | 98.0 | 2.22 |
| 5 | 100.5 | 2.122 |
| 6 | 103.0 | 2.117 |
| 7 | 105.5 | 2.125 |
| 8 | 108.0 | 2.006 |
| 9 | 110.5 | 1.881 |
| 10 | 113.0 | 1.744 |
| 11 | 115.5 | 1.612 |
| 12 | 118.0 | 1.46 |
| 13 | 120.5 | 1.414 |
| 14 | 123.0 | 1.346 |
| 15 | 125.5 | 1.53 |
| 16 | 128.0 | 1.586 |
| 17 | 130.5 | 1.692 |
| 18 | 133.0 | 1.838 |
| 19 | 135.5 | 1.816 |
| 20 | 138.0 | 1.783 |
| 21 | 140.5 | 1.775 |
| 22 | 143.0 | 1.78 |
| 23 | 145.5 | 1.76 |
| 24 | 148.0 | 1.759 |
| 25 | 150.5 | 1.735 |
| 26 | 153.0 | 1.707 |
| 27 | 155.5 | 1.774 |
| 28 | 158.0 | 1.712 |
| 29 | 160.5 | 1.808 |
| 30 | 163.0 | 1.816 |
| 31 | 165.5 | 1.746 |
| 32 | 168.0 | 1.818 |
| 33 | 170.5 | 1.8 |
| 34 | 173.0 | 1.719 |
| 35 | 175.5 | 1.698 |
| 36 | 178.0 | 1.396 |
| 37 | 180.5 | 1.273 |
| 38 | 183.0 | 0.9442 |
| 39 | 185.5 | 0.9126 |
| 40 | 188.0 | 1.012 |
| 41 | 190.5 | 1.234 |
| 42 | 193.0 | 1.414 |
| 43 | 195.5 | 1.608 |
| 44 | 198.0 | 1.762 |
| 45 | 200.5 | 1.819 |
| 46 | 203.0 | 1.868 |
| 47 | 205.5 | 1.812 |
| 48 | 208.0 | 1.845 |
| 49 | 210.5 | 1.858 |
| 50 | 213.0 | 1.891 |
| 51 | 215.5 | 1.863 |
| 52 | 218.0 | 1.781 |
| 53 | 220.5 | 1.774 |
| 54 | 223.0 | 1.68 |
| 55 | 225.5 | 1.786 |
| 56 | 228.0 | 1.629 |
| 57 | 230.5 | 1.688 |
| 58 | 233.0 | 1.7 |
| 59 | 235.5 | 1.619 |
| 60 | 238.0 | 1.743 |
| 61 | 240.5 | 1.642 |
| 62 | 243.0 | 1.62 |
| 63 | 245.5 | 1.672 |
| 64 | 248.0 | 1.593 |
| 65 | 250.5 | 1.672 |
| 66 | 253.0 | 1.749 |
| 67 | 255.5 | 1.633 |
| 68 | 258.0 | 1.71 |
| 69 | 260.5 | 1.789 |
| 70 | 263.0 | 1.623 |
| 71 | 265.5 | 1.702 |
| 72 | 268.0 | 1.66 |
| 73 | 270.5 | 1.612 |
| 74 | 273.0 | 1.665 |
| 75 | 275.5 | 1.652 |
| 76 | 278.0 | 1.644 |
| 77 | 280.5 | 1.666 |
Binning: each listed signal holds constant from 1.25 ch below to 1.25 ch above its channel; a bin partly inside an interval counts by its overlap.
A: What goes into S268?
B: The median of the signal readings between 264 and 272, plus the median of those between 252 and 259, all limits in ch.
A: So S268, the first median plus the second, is 3.4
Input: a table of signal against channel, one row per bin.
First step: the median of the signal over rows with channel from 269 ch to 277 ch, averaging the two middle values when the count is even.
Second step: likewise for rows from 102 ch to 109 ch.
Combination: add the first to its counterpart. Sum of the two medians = 3.77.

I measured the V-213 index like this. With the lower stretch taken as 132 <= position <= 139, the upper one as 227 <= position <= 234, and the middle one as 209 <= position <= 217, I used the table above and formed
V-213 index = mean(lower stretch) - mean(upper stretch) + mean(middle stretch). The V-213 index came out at 2.01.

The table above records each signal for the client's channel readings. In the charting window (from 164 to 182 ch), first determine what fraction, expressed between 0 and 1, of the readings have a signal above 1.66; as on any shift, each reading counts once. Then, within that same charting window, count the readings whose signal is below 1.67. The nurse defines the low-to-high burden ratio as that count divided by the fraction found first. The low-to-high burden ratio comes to 2.8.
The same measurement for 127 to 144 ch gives 1.2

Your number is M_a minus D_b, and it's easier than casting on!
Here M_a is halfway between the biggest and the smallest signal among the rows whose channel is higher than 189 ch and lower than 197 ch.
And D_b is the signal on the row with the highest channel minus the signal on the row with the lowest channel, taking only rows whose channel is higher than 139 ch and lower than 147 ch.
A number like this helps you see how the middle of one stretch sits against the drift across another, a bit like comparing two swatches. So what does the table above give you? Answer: 1.44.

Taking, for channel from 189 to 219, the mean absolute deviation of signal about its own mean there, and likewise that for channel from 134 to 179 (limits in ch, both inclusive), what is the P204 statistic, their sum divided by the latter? 3.8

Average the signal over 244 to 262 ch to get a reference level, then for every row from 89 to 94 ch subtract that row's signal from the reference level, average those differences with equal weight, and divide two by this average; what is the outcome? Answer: -5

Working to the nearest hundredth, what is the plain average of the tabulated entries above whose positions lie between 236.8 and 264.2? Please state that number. 1.68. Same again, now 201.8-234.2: 1.78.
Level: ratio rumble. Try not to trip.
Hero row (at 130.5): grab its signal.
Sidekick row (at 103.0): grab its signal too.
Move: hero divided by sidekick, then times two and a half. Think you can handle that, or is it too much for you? 2.0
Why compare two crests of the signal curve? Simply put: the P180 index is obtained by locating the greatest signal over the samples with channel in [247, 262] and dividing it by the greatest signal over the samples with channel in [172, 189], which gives 1.04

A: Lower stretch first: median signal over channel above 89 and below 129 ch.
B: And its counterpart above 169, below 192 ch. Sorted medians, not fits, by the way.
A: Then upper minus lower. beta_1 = -0.67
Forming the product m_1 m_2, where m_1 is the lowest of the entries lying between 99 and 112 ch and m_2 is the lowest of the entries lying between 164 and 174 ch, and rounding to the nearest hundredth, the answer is 3.23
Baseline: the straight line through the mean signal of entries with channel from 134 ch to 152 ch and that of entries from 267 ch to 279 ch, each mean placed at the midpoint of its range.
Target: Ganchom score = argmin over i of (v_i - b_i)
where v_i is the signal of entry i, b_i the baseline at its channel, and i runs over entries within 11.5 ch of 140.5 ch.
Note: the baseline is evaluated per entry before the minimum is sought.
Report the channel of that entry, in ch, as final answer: 130.5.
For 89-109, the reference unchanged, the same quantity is 108.0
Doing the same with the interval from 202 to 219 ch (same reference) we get 218.0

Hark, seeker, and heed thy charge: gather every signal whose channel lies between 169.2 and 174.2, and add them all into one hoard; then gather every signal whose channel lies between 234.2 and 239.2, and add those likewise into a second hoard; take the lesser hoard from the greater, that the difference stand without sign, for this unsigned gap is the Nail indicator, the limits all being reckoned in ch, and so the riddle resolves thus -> 0.16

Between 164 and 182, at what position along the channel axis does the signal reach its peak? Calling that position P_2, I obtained 168.0 ch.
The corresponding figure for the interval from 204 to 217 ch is 213.0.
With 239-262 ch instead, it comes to 260.5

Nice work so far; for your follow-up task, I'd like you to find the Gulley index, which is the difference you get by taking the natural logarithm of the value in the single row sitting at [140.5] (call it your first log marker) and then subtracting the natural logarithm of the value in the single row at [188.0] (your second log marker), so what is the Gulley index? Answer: 0.56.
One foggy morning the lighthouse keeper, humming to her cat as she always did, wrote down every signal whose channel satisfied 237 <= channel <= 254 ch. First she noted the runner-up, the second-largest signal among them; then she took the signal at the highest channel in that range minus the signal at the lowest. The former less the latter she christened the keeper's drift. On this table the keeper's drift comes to 1.74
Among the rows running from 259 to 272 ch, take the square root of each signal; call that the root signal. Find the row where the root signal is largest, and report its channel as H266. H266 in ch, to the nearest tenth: 260.5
